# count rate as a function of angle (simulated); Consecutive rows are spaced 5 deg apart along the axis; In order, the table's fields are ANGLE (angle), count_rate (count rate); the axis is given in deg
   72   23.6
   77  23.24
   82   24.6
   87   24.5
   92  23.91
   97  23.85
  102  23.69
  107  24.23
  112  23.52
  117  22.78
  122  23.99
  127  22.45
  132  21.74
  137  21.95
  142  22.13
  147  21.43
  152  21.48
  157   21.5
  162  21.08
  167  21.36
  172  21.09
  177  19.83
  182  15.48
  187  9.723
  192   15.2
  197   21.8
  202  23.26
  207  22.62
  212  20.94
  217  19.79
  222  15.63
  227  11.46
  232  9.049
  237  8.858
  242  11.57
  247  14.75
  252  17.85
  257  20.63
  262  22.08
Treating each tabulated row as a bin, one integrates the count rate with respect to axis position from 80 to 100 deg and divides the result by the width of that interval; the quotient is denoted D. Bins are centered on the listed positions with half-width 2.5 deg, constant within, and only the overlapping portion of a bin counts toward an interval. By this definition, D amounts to 24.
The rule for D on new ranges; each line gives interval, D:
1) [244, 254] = 16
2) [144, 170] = 21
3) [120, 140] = 22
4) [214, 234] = 14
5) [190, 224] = 20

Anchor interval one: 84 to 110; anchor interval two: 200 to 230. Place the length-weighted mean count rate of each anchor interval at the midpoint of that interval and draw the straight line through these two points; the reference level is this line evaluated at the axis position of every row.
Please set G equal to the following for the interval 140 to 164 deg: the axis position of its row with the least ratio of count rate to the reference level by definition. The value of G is 147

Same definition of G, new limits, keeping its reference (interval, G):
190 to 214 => 192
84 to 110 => 92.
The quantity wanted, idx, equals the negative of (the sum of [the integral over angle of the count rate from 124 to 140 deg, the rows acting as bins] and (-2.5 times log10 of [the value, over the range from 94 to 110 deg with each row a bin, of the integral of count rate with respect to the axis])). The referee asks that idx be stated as -347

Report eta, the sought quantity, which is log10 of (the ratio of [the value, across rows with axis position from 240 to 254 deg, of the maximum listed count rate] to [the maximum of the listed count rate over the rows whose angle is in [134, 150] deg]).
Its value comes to -0.09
